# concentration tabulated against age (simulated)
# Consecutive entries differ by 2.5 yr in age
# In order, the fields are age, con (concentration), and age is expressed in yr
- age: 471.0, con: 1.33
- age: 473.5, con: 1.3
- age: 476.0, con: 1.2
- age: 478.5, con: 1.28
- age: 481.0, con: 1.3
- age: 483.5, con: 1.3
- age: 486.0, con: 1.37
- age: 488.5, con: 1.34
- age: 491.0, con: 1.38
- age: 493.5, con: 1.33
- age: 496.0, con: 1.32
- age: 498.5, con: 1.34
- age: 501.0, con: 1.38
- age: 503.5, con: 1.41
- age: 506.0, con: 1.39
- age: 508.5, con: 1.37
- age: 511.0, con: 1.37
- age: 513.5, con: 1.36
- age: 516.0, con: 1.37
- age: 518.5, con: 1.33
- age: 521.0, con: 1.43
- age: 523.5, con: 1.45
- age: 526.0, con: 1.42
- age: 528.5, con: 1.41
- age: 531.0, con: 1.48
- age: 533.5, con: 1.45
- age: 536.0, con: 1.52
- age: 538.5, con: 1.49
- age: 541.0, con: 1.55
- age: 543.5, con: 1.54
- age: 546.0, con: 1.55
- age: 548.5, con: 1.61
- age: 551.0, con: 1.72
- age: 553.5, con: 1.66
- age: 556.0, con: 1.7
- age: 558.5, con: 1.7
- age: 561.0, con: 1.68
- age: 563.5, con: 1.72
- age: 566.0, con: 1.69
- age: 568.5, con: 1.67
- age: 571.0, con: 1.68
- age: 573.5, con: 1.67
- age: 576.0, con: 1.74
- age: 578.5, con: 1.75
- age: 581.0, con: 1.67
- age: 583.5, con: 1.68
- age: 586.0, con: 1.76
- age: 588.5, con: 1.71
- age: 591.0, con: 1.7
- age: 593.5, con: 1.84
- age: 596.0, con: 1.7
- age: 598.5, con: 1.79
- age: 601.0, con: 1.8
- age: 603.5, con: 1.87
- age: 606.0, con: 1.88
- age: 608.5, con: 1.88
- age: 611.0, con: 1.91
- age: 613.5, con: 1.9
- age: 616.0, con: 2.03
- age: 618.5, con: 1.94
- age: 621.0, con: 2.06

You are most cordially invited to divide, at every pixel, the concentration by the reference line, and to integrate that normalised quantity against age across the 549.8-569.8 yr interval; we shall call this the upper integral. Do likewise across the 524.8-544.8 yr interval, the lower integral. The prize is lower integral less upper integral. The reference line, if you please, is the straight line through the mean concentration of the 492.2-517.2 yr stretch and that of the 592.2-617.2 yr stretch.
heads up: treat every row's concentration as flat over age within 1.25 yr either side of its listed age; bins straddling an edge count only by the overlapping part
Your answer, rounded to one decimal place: -1.1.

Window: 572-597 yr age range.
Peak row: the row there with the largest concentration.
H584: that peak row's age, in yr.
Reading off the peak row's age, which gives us 593.5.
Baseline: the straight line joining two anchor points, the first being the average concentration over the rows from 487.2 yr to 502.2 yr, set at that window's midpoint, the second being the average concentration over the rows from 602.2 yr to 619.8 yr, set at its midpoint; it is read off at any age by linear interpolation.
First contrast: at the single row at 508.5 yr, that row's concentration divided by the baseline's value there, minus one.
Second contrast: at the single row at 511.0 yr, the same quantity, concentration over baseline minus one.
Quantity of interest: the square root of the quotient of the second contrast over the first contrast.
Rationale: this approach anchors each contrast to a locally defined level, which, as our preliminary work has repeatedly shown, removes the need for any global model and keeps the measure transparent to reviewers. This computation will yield 1.1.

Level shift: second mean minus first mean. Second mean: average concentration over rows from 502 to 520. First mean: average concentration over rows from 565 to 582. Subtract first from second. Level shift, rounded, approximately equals -0.32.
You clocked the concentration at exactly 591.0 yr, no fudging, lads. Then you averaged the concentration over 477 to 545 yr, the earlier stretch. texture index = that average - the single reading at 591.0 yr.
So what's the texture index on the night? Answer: -0.30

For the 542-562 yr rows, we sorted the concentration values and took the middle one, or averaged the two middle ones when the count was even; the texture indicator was 1.67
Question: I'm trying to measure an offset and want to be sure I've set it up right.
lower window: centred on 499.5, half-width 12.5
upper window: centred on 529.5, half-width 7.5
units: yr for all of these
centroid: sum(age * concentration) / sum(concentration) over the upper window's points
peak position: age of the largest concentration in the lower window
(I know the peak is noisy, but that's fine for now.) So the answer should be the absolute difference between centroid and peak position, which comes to 26.3 yr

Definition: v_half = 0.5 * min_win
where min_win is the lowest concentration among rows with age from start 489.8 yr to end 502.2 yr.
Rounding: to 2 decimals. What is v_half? 0.66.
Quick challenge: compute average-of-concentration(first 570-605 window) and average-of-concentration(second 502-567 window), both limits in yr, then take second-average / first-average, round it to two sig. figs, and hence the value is 0.87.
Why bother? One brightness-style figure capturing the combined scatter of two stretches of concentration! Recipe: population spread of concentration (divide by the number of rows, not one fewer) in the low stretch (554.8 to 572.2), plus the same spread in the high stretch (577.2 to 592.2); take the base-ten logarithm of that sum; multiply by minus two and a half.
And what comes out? 3.3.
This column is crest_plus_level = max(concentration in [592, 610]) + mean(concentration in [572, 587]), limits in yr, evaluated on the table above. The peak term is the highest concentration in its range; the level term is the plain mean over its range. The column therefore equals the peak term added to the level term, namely 3.59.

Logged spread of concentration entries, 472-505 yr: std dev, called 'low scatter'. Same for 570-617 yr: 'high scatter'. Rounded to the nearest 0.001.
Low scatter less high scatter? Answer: -0.048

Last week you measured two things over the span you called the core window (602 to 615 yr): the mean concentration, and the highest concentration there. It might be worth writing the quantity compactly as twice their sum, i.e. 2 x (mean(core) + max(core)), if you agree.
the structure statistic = 7.6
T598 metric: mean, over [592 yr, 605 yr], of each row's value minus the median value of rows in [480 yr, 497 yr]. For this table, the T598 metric 0.47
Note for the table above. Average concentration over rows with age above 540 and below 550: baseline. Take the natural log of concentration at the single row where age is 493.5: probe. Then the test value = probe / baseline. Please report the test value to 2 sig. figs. 0.18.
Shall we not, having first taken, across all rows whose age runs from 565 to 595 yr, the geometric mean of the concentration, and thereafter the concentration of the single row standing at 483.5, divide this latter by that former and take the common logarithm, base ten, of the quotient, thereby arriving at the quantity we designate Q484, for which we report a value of -0.12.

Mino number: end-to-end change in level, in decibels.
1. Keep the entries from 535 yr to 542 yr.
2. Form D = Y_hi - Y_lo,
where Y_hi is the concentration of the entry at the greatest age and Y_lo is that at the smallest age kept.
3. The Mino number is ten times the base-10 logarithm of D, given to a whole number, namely -15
